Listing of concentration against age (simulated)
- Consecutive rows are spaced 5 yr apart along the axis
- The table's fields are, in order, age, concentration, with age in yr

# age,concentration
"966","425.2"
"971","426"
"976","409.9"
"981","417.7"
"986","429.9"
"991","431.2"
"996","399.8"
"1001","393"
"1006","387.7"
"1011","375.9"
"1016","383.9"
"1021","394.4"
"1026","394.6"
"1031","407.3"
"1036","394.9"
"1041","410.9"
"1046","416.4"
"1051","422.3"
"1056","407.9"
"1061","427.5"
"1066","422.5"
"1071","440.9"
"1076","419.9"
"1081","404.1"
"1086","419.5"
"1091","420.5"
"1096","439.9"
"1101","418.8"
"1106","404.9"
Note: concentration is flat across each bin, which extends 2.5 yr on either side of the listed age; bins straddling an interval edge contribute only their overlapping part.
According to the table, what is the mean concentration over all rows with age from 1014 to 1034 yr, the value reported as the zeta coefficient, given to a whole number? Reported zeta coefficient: 395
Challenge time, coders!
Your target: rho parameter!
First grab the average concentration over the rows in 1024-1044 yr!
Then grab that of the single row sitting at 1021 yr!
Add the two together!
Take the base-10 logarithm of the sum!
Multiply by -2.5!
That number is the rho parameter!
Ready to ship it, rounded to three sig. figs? -7.25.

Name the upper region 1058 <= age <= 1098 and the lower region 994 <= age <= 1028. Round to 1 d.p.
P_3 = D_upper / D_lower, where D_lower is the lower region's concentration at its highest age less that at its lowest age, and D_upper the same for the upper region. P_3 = -2.4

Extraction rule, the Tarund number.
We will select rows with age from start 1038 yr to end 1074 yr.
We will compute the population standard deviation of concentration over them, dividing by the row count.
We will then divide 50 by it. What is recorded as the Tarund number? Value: 4.9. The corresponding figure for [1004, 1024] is 7.5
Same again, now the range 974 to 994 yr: 5.7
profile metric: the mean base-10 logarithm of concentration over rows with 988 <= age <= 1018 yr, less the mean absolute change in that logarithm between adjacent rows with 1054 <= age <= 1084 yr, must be 2.58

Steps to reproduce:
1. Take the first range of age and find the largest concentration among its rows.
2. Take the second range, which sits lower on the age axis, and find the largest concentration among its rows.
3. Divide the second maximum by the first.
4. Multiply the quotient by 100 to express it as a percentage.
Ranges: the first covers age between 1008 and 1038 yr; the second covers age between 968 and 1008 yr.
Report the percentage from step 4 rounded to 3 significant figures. 106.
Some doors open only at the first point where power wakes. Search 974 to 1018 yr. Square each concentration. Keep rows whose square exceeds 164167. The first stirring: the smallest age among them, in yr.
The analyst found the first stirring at 976 yr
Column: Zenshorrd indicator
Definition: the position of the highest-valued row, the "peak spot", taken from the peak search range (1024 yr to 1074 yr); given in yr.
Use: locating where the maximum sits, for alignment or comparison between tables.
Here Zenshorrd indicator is 1071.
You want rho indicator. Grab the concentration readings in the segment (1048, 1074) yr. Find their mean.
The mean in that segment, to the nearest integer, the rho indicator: 424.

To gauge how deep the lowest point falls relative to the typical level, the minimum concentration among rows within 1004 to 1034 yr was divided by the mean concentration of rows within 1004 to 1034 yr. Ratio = 0.962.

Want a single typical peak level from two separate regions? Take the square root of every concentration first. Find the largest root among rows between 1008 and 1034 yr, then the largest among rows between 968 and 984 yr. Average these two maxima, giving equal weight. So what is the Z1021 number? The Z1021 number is 20.4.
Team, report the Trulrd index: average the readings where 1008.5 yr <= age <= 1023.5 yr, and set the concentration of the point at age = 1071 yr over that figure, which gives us 1.15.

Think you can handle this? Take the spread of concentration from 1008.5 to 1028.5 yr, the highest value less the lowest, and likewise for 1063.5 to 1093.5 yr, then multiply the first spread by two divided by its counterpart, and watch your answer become 1.0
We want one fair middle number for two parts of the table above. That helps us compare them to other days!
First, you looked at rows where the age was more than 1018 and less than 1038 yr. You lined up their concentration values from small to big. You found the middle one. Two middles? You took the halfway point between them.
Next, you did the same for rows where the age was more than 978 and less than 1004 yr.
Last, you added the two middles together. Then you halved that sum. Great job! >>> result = 406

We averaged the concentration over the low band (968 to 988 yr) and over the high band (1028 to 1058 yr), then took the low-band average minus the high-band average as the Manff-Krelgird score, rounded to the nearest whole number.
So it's 11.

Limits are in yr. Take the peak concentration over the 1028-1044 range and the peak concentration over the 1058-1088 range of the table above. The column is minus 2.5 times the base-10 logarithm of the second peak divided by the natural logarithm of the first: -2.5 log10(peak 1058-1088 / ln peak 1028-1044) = -4.66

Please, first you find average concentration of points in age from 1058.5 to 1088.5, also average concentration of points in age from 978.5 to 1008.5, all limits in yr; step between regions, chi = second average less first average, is -13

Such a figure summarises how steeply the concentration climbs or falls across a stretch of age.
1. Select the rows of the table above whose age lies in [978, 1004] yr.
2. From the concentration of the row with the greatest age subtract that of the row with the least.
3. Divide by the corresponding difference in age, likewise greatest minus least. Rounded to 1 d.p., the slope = -1.2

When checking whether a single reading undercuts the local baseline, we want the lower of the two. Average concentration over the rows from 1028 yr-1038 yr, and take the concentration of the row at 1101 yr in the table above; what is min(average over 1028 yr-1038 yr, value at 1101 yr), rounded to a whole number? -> 401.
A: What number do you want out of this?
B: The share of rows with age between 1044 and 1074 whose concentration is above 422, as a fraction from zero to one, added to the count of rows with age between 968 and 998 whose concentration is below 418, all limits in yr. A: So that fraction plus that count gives 3.7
